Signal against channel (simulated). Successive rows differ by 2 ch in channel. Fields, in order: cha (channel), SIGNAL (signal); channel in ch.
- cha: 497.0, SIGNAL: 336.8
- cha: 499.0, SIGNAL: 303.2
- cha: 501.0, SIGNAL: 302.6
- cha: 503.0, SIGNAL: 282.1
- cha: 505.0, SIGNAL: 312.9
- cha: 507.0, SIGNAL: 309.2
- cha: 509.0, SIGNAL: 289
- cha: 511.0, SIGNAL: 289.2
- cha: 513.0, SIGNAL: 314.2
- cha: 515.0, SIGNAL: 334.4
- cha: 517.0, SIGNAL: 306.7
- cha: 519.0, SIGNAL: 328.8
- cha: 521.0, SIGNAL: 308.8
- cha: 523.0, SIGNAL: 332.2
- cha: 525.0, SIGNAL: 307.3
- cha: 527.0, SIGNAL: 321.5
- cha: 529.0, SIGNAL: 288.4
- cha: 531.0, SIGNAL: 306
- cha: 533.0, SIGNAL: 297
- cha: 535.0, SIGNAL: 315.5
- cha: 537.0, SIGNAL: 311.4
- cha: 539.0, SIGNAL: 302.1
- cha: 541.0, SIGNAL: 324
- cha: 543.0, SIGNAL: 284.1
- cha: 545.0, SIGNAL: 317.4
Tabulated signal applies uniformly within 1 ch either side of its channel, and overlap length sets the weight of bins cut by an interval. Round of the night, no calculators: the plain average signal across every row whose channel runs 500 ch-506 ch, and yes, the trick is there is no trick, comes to 299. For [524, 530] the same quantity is 306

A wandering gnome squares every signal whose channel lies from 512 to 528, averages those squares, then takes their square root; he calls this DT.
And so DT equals 319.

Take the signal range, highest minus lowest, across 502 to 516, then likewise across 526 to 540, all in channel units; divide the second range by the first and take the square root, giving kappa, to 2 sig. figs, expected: 0.80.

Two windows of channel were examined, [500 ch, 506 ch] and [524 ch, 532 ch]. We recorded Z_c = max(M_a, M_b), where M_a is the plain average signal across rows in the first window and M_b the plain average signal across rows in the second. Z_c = 306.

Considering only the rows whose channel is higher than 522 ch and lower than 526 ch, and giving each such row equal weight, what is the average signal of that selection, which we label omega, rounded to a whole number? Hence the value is 320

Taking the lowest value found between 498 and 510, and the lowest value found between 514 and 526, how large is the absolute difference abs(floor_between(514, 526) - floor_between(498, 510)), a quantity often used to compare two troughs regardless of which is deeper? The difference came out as 25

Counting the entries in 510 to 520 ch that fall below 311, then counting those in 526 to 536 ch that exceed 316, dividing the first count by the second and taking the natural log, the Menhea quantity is 0.69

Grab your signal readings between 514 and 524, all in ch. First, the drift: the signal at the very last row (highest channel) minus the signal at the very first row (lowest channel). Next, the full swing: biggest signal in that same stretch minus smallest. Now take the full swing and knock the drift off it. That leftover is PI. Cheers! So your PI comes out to 30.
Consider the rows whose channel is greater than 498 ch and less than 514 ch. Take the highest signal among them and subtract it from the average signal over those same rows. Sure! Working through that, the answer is -13.9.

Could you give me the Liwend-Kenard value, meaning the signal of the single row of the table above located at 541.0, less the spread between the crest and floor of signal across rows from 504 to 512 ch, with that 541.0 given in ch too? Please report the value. 300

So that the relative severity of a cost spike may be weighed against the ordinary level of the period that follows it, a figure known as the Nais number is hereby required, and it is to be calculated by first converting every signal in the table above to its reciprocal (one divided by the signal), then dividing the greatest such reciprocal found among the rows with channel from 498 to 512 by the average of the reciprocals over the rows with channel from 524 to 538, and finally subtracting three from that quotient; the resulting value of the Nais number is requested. -1.91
